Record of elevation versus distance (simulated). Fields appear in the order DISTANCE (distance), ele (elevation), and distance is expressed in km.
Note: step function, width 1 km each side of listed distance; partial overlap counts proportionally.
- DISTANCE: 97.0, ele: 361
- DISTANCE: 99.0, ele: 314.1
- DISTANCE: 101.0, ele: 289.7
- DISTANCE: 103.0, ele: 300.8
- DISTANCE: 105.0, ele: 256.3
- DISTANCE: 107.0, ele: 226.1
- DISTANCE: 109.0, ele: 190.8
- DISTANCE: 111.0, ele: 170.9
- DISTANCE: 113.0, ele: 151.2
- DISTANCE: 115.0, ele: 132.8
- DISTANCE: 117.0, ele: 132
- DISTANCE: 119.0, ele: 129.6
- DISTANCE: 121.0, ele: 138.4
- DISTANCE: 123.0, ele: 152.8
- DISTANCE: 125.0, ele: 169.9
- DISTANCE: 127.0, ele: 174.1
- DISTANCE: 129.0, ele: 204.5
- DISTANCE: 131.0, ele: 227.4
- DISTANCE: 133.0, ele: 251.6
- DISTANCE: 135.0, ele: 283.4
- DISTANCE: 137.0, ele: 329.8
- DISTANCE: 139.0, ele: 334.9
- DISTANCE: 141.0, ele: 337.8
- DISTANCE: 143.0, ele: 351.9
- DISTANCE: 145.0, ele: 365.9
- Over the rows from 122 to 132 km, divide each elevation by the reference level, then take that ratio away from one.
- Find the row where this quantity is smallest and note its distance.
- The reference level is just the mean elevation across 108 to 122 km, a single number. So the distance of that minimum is 131.0 km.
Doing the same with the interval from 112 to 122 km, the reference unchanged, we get 113.0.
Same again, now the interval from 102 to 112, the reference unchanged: 103.0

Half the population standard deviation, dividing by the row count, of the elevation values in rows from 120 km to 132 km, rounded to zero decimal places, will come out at 15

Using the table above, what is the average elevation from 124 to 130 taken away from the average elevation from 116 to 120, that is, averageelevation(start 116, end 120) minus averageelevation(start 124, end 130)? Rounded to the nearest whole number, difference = -52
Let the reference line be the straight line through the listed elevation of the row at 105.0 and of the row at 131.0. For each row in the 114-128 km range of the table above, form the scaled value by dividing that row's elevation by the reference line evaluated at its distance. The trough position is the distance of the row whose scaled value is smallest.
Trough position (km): 119.0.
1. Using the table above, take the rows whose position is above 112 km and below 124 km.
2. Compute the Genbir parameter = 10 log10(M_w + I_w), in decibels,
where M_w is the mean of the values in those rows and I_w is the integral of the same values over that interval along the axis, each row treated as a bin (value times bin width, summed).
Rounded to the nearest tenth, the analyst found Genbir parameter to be 32.6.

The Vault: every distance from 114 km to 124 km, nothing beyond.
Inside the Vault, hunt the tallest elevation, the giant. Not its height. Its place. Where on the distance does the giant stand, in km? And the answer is 123.0 km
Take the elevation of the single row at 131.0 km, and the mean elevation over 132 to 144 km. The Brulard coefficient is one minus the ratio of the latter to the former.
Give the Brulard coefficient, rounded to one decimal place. -0.4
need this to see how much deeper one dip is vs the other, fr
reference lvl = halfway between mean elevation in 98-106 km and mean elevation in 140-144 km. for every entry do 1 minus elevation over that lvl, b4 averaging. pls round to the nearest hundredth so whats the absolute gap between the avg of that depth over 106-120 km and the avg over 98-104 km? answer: 0.44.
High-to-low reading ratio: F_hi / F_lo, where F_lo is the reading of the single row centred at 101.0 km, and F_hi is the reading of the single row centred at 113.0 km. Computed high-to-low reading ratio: 0.5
